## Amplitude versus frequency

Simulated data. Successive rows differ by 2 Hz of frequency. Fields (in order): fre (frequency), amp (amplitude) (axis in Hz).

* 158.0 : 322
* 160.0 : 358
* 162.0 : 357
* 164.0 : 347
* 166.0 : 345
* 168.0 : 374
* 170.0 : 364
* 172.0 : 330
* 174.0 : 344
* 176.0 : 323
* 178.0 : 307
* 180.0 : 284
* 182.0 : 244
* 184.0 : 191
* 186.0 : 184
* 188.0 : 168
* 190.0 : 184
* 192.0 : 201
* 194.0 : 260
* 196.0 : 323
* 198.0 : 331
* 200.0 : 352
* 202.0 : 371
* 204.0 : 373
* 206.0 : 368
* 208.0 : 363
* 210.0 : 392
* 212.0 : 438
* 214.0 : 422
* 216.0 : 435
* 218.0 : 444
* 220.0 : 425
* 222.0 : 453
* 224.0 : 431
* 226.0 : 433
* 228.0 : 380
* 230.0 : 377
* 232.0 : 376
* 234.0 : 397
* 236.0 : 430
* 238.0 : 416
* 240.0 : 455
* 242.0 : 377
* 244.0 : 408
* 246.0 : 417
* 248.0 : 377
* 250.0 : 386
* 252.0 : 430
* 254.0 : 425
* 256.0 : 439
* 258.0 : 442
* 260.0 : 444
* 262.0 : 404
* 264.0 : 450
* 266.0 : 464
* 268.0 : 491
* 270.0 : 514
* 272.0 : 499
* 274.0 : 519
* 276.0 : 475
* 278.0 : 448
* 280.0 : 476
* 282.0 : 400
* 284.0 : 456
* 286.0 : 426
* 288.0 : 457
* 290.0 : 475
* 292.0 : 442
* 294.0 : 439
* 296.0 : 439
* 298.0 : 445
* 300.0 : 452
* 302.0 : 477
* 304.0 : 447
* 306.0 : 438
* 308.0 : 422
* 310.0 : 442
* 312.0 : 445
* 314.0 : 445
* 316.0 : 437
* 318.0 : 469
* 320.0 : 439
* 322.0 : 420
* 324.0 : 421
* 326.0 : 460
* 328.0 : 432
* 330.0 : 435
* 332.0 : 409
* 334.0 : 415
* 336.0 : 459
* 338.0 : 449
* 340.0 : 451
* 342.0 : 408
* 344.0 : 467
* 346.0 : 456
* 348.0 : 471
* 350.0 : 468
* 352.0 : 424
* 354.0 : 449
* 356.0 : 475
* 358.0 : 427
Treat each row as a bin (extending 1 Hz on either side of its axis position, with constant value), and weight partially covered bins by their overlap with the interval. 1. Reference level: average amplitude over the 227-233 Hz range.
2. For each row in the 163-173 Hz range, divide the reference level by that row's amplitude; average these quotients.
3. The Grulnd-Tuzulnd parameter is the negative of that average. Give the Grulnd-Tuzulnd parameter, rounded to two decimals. -1.07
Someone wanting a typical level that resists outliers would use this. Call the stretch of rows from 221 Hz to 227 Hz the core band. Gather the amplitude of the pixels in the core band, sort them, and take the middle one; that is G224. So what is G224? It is 433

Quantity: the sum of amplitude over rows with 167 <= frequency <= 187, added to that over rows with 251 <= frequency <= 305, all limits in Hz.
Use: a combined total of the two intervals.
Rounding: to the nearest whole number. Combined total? 15220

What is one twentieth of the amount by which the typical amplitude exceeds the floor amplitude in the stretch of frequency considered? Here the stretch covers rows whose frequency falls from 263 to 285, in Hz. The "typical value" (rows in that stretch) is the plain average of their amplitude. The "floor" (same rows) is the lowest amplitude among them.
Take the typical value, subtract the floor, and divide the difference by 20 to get 3.6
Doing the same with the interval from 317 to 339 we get 1.4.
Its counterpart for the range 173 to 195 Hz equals 3.8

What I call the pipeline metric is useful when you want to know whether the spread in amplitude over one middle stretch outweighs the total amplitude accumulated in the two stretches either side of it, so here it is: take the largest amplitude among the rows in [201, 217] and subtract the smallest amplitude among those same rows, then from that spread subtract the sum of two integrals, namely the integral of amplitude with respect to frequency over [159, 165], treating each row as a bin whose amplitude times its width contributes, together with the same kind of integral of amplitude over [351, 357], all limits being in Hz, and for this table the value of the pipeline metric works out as -4745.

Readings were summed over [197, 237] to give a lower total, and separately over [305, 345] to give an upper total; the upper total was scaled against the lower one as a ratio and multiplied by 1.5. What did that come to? 1.6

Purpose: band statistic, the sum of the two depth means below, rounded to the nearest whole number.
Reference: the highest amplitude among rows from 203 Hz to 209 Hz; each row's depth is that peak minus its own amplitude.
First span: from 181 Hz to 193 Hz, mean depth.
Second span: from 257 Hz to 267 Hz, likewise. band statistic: 110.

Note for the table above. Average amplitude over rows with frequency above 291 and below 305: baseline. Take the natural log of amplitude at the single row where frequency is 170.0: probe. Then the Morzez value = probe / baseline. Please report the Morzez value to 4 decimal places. 0.0131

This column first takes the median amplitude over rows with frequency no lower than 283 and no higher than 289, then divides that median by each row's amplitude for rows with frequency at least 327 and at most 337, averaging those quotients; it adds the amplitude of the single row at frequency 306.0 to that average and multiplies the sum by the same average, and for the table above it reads 466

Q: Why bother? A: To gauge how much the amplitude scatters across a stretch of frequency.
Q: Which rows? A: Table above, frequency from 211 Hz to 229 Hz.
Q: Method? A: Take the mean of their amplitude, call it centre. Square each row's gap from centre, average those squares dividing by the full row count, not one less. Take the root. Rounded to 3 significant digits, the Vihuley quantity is 19.4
